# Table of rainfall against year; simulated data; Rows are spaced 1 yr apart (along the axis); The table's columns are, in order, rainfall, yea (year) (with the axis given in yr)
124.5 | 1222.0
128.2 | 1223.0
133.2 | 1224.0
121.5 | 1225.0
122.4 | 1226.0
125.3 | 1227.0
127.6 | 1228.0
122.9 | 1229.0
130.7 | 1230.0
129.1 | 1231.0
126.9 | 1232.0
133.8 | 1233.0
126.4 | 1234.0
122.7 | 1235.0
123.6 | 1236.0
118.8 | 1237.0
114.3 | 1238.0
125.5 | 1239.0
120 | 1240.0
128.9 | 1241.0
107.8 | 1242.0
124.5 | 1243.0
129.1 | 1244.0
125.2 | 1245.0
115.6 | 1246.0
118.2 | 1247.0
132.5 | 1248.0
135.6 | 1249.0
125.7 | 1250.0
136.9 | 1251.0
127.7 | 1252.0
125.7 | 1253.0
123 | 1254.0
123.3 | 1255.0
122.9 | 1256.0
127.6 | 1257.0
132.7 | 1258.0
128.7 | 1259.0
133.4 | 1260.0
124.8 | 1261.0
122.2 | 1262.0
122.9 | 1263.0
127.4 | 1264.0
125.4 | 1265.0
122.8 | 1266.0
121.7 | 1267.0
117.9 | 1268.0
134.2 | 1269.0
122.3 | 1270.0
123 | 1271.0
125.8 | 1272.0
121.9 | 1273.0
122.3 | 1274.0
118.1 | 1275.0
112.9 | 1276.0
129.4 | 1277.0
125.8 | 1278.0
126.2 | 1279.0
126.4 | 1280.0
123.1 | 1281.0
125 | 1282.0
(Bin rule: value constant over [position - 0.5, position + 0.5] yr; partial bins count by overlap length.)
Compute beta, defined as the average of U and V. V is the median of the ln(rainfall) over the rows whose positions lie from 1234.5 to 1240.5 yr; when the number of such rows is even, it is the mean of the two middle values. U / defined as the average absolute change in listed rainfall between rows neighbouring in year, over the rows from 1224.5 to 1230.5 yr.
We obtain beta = 4.3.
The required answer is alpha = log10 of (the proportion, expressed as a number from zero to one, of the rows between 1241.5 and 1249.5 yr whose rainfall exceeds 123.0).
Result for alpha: -0.20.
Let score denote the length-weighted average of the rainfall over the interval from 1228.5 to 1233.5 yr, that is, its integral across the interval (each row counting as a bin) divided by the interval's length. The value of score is 129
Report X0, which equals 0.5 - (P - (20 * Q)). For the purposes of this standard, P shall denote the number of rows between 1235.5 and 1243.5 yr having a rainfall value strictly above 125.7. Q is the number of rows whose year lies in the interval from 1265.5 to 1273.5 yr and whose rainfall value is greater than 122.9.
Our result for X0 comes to 59.5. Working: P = 1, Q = 3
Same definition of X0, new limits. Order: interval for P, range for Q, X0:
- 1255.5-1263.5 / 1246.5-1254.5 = 136.5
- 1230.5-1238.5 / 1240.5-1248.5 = 96.5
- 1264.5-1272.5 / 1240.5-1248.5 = 98.5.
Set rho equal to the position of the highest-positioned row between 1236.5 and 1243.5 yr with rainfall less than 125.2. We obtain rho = 1243.0 yr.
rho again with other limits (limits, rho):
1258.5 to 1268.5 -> 1268.0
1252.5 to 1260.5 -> 1256.0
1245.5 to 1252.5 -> 1247.0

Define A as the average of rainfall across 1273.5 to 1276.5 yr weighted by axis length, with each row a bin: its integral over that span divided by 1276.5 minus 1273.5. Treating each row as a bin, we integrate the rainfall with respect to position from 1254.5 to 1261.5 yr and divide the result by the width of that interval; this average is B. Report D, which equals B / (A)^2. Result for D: 0.0092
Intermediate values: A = 118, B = 128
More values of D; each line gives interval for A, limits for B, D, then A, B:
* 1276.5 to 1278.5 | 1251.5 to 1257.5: 0.0077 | 128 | 125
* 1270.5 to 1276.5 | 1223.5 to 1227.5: 0.0086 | 121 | 126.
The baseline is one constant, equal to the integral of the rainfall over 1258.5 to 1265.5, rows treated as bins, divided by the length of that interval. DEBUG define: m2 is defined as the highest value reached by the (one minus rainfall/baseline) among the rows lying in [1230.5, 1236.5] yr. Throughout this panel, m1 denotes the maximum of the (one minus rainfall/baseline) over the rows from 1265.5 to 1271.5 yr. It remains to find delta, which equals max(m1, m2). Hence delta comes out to 0.067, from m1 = 0.07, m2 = 0.029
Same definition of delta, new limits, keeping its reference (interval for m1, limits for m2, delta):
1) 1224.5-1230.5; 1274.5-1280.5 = 0.107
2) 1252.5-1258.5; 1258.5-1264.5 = 0.033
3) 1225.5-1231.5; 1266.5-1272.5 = 0.067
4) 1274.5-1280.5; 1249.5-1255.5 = 0.107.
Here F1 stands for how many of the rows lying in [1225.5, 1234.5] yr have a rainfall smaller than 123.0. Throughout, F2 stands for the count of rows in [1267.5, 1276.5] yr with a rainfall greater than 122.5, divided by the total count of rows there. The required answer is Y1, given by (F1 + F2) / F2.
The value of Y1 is 7.0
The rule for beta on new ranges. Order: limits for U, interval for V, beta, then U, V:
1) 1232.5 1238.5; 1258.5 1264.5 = 4.5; 4.3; 4.84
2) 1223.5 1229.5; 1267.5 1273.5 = 4.7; 4.5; 4.81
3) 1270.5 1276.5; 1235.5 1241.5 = 4.1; 3.3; 4.80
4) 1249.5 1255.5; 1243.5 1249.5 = 5.0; 5.1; 4.85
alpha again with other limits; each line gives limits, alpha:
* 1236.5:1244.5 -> -0.30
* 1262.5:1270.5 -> -0.43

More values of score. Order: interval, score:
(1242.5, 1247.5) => 123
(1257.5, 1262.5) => 128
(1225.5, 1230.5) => 126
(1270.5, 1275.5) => 122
